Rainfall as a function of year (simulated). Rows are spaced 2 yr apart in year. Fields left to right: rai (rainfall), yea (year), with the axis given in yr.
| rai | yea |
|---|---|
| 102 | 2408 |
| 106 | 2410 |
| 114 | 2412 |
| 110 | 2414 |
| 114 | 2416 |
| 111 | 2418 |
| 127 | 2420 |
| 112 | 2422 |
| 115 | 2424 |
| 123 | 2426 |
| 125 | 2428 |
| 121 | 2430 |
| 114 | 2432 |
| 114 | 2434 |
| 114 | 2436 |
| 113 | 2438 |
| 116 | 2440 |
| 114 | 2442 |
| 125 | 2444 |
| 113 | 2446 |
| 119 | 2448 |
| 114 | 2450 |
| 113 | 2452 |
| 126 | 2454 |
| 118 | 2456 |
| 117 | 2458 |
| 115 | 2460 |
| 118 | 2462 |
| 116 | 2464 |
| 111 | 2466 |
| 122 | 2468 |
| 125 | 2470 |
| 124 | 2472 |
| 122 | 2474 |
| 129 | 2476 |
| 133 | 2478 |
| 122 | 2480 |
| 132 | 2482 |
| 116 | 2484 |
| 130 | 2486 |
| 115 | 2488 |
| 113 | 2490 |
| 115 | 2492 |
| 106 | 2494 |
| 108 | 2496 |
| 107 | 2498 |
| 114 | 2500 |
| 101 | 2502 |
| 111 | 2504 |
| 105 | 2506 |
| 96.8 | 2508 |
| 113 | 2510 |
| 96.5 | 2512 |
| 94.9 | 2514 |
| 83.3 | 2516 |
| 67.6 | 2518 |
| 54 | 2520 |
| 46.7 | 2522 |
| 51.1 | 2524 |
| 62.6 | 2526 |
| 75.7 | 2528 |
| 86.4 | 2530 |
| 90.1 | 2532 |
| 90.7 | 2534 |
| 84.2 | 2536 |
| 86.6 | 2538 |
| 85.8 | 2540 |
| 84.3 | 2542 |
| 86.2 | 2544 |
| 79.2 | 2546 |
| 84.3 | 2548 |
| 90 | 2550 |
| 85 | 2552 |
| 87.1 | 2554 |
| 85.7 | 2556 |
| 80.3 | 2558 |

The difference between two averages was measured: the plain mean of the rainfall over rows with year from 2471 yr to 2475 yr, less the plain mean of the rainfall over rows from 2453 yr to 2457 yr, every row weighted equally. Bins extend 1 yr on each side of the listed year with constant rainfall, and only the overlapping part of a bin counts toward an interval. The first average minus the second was 1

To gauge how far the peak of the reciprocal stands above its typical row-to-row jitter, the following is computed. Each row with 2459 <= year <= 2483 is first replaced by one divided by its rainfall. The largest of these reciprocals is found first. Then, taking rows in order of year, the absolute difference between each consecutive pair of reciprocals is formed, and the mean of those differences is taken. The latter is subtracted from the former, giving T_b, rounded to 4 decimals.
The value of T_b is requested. 0.0087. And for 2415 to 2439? 0.0086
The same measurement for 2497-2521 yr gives 0.0171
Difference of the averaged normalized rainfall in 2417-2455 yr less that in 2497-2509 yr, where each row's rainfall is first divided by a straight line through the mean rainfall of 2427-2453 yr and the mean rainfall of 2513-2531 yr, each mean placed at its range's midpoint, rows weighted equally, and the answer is -0.3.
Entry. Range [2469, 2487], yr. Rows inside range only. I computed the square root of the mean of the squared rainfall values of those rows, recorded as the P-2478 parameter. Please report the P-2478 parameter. 126.0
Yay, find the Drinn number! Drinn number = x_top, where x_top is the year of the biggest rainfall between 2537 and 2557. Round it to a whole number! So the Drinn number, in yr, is 2550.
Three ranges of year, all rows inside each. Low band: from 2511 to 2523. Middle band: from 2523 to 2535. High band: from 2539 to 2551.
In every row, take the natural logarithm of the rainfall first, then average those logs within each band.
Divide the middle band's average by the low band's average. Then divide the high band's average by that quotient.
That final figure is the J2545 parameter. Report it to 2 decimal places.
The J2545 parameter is 4.39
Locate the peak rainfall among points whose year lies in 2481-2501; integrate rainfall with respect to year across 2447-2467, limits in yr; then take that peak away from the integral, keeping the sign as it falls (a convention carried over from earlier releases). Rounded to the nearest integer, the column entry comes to 2202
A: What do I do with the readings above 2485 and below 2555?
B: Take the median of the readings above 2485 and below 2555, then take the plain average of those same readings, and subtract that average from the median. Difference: -1.1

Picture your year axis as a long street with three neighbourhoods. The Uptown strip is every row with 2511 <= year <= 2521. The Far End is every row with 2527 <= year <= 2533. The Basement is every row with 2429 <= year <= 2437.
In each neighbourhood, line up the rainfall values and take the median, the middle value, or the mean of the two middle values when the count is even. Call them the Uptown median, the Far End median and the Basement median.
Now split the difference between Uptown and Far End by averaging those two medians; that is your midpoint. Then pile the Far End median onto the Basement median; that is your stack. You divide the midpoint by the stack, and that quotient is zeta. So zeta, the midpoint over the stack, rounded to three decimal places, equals 0.423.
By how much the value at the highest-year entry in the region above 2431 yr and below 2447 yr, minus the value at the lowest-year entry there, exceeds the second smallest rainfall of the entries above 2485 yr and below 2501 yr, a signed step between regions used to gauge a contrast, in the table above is -108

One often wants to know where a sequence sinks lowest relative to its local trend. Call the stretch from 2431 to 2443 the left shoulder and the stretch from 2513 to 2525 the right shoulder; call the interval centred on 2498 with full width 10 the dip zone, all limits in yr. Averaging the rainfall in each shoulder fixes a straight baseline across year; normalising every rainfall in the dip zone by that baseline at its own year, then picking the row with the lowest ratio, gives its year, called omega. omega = 2494 yr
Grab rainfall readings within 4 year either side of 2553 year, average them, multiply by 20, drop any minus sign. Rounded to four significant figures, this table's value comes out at 1739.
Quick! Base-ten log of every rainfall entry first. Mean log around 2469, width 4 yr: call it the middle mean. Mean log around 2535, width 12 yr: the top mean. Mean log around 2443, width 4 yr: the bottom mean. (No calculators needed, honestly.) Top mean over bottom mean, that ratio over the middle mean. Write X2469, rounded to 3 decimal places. 0.447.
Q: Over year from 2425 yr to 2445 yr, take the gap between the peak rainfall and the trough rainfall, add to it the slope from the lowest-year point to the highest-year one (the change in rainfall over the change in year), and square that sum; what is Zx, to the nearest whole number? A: 147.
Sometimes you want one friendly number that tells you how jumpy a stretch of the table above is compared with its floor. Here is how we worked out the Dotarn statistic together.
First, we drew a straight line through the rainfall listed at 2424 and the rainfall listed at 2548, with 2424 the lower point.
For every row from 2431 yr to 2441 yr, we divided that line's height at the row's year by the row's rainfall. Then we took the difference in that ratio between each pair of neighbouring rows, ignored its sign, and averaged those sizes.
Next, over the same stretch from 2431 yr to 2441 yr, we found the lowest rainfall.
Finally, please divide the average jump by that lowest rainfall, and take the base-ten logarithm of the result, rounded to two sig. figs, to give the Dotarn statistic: -4.0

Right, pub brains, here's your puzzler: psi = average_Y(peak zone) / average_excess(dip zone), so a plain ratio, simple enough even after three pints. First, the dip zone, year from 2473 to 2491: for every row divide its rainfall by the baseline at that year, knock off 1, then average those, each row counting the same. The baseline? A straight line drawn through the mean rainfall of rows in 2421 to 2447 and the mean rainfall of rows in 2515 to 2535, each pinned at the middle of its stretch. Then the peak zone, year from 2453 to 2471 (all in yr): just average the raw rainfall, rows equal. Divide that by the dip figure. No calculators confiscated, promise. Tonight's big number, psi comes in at 355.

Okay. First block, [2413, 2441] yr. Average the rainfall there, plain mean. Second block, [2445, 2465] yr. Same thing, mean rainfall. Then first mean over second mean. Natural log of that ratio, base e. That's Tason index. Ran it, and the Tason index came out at 0.00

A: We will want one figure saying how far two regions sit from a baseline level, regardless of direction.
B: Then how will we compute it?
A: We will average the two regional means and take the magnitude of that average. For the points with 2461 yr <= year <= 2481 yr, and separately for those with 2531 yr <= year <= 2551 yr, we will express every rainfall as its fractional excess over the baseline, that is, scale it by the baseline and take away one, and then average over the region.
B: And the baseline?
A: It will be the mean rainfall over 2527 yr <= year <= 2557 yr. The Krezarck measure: 0.220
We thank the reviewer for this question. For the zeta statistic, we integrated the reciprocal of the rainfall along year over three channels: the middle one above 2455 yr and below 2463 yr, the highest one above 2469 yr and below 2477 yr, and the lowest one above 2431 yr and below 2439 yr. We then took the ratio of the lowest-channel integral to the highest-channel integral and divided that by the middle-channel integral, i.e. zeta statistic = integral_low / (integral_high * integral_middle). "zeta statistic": 16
